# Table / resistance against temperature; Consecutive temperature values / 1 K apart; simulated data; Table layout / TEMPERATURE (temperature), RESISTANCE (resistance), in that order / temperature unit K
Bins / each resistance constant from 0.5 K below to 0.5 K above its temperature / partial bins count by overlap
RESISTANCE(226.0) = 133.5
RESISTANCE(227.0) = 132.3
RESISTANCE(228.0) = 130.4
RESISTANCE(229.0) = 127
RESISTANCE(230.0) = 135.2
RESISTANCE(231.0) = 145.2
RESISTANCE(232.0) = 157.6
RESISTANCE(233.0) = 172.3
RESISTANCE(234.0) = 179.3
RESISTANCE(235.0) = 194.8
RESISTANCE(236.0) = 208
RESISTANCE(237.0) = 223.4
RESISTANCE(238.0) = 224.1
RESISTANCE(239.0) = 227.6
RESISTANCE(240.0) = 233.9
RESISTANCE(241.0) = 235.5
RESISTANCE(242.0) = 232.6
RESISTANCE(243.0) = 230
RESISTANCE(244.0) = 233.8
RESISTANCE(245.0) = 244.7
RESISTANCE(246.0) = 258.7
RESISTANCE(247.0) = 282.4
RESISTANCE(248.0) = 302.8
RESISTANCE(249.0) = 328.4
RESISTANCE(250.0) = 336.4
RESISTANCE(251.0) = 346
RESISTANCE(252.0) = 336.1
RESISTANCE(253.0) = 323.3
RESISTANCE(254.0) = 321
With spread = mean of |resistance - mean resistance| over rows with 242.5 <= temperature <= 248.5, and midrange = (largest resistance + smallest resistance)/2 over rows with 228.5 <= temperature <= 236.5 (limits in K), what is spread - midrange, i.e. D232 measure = -145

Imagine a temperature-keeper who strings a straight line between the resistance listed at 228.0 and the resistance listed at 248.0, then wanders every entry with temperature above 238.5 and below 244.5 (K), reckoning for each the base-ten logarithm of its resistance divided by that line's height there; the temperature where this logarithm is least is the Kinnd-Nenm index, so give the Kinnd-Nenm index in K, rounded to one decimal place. 244.0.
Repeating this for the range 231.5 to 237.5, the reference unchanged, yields 232.0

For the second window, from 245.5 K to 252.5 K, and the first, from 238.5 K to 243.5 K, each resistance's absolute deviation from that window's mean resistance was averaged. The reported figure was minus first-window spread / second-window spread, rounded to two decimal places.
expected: -0.09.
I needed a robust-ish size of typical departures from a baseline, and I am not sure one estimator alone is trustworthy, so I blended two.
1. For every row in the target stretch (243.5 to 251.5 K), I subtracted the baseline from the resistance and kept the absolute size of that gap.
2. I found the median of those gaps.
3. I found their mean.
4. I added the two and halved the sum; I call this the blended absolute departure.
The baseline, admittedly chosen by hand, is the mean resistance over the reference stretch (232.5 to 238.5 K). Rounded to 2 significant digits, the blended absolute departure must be 92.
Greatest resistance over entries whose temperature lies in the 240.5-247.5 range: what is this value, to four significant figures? 282.4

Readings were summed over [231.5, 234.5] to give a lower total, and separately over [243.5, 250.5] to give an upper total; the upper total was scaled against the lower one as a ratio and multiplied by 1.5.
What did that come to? 5.9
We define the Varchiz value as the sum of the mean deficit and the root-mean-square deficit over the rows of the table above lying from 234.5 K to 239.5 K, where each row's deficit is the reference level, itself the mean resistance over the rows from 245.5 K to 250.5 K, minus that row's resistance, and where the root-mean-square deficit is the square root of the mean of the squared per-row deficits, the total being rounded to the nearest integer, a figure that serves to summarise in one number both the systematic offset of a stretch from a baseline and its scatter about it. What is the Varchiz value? 173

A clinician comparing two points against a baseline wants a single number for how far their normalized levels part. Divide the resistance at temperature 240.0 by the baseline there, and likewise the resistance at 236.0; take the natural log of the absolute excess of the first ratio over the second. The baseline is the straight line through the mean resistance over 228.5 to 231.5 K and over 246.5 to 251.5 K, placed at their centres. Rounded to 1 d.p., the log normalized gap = -2.7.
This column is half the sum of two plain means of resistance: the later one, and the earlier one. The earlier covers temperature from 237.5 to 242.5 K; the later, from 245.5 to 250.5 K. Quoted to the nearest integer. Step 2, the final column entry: 266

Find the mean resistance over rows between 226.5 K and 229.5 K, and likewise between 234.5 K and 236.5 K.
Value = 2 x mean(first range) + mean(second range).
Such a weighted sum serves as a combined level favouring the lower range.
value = 461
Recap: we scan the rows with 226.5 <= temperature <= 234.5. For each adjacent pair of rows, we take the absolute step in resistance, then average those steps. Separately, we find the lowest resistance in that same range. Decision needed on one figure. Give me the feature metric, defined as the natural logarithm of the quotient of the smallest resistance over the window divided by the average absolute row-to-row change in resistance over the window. 2.74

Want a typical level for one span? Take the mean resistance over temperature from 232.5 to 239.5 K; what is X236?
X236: 204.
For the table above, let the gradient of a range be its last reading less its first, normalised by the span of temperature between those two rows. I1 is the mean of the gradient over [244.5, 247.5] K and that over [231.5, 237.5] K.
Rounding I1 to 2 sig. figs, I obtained 16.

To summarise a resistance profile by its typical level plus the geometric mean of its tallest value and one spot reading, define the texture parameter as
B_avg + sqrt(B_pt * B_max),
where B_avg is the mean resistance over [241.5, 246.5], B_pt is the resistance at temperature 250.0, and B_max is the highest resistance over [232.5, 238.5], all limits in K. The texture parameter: 515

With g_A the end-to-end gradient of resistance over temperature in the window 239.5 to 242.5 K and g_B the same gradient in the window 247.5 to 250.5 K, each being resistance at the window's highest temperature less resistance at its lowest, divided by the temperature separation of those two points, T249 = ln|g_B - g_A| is 2.9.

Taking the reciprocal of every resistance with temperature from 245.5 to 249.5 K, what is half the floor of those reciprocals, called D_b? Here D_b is 0.0015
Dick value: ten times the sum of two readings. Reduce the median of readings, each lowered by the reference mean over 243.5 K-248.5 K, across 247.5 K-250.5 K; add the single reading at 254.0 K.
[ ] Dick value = 3849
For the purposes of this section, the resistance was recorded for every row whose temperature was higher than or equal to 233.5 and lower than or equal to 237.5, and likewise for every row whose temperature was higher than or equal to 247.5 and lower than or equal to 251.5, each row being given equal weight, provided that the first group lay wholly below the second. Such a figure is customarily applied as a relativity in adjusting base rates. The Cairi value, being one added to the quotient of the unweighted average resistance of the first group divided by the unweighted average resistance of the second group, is 1.61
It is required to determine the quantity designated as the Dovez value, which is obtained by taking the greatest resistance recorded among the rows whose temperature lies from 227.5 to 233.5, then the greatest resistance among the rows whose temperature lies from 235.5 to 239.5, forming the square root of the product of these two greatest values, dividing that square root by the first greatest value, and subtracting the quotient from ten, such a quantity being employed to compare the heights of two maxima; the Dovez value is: 8.85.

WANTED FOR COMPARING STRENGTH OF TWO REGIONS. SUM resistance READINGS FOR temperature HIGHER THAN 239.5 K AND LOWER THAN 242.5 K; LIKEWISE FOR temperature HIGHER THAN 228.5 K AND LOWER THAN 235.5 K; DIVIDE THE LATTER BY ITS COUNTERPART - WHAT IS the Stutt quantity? 1.6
